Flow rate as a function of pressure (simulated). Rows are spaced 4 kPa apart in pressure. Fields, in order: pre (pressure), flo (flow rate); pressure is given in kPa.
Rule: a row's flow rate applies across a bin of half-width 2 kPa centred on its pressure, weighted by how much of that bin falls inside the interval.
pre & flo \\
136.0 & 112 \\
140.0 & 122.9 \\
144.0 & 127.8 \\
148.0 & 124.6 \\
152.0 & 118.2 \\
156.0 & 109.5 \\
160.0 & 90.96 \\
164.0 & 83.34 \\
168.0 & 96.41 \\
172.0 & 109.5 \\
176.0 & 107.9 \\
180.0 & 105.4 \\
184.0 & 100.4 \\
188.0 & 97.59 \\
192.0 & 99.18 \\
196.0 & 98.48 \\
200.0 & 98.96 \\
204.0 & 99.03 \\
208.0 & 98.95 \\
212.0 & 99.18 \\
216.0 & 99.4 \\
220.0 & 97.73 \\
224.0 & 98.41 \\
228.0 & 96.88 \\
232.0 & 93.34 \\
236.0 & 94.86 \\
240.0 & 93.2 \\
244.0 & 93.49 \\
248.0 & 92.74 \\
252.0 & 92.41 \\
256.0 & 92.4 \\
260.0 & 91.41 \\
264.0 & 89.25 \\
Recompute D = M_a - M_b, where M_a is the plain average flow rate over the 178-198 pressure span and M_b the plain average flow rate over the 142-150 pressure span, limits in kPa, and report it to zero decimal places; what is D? -26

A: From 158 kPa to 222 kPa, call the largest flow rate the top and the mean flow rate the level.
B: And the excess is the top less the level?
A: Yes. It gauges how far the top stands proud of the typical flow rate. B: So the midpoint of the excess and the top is 60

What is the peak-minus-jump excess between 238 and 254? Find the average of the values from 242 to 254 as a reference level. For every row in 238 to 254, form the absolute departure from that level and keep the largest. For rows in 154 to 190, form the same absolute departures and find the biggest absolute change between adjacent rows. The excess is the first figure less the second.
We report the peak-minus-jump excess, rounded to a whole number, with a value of -14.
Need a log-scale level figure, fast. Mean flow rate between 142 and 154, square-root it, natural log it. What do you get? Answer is 2.41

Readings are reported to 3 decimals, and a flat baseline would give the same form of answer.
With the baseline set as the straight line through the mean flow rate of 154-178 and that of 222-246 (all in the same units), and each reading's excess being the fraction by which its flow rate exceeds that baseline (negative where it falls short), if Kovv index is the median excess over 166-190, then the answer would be 0.044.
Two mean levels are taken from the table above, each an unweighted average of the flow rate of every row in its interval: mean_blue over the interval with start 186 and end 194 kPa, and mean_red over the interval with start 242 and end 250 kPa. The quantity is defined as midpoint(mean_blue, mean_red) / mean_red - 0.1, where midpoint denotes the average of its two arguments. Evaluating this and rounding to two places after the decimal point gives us 0.93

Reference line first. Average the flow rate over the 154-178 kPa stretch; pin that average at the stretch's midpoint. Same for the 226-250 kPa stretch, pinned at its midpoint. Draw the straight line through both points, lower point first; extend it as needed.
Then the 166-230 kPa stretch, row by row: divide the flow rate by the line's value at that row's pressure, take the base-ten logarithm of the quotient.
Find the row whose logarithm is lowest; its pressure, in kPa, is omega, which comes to 168.0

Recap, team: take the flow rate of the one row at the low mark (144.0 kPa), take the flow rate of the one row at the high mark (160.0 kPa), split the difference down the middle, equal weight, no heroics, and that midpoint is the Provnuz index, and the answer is 109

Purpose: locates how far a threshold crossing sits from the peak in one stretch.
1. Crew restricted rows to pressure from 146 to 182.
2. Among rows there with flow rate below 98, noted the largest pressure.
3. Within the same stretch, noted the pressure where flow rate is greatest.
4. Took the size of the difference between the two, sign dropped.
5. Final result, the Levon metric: 20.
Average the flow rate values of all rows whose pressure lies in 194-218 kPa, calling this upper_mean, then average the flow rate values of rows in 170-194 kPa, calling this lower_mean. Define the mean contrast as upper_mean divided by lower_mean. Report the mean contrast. 0.958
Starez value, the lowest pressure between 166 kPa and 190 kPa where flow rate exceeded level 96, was 168.0 kPa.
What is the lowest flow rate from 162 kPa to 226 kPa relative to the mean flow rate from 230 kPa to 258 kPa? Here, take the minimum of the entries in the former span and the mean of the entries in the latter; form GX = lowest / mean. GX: 0.89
